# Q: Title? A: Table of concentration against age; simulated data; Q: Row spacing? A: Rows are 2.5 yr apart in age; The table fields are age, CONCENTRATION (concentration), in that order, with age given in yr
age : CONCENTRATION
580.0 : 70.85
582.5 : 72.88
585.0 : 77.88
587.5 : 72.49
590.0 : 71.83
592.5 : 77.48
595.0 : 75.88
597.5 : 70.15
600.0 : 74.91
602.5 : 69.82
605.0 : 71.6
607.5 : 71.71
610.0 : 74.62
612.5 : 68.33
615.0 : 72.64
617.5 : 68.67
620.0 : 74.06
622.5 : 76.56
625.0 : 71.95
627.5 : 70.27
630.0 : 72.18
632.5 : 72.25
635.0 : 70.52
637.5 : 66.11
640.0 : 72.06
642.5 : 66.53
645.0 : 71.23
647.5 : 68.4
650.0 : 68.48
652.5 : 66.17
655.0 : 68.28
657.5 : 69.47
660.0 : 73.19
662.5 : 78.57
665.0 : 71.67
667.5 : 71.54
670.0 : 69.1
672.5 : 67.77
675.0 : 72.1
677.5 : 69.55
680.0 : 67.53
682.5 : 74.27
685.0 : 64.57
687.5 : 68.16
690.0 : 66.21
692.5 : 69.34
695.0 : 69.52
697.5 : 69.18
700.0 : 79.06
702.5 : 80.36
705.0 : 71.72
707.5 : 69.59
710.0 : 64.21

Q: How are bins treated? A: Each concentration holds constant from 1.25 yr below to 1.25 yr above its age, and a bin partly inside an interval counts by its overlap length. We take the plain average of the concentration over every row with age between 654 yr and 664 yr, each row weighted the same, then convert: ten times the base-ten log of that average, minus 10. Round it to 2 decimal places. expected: 8.60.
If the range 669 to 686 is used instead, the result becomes 8.41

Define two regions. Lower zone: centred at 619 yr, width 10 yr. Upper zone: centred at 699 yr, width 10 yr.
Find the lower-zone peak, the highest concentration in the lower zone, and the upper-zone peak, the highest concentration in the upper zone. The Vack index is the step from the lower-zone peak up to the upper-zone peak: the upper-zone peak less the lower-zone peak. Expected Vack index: 4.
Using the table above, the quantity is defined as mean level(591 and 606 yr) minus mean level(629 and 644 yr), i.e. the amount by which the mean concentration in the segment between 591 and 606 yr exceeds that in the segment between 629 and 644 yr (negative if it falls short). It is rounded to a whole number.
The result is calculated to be 3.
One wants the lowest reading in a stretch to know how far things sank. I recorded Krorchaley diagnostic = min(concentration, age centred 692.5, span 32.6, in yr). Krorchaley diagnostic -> 64.57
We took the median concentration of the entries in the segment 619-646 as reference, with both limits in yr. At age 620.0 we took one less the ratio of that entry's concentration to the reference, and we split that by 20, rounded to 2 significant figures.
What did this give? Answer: -0.0015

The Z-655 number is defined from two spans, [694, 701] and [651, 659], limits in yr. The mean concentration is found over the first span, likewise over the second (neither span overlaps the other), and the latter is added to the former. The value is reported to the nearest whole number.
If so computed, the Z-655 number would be 141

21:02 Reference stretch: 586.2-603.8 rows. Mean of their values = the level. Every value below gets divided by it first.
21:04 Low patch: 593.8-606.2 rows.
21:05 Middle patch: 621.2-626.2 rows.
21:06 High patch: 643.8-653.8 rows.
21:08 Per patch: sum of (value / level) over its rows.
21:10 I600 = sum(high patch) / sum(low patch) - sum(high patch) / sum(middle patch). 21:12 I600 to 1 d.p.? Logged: -1.1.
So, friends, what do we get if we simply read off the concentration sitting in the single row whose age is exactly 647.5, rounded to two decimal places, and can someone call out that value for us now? 68.40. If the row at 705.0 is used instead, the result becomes 71.72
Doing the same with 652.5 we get 66.17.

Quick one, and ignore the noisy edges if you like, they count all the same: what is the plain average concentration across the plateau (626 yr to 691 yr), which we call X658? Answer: 69.9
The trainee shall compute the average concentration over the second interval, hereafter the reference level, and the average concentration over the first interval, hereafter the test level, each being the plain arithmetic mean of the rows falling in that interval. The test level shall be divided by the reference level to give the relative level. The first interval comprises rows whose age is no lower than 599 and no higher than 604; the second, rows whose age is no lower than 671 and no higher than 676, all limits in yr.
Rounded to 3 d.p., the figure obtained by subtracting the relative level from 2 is 0.965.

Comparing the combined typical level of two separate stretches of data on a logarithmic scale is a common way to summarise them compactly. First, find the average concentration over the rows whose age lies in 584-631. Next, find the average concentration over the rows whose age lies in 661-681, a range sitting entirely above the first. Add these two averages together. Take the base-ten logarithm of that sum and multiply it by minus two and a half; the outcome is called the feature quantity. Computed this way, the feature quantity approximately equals -5.39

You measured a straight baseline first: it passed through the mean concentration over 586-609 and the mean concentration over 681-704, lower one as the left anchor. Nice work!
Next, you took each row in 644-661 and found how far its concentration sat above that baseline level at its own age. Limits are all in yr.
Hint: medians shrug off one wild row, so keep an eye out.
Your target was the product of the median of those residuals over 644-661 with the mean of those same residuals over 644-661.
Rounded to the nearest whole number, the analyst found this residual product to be 9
